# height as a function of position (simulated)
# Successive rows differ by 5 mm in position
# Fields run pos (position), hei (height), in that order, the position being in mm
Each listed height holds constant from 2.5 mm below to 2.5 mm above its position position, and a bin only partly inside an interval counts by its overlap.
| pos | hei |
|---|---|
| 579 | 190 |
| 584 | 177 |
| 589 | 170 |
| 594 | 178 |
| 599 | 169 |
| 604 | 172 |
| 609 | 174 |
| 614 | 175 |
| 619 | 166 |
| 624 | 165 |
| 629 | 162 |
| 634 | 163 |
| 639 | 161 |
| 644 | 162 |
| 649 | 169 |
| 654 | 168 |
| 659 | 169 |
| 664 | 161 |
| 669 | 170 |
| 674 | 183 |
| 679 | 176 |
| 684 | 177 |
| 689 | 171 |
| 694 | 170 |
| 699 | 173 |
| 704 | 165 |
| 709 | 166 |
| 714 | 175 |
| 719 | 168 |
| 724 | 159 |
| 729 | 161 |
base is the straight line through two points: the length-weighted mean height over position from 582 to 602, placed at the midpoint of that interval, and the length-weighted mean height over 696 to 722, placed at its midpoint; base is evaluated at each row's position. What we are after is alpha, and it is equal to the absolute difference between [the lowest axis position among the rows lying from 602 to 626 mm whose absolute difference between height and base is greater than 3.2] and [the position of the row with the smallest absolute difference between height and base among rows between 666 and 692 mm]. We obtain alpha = 50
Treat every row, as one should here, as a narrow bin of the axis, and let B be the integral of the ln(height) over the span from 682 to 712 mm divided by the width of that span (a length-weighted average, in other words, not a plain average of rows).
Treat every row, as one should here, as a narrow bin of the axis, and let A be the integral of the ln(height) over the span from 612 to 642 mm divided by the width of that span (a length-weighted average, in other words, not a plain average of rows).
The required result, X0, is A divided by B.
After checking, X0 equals 0.99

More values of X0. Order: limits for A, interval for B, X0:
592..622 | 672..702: 1.00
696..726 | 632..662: 1.00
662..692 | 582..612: 1.00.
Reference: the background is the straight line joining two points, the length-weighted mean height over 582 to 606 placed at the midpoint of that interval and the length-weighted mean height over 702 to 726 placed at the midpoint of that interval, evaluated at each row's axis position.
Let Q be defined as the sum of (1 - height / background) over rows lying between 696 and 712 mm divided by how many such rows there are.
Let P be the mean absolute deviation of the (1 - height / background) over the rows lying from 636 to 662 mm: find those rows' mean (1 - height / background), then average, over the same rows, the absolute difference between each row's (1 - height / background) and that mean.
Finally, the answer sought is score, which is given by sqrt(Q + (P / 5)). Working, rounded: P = 0.022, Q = -0.004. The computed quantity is 0.02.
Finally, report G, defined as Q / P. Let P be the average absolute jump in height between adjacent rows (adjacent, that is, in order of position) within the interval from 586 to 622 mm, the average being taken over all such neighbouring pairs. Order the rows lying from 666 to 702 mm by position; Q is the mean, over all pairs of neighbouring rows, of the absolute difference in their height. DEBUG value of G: 0.97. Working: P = 5.3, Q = 5.2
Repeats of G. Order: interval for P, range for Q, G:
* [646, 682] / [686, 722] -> 0.74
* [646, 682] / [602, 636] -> 0.44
